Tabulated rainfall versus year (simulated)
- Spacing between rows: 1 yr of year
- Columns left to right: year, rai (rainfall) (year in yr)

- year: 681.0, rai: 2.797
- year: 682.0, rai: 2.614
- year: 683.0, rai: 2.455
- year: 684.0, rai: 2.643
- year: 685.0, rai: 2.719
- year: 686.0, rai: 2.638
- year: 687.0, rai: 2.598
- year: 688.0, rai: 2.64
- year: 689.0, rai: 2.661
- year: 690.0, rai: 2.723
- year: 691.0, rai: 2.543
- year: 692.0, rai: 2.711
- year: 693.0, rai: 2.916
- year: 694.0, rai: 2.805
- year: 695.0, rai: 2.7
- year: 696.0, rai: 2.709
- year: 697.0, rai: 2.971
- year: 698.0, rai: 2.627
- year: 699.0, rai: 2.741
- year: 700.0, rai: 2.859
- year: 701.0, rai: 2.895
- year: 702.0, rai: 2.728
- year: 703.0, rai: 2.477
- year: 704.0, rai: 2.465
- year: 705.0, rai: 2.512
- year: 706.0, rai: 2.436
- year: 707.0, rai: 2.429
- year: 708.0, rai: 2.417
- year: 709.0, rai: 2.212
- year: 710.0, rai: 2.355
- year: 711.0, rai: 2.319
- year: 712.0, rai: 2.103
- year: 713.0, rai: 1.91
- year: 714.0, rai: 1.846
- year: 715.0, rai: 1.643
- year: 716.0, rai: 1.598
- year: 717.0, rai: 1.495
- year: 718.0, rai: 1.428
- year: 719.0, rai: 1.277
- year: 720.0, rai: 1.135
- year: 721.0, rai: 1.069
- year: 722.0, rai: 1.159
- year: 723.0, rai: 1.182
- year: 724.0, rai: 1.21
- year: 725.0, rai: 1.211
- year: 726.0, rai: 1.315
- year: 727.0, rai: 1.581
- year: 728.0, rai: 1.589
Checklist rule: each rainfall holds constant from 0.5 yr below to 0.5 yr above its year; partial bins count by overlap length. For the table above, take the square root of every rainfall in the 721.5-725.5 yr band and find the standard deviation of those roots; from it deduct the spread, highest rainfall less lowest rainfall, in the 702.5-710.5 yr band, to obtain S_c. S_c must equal -0.29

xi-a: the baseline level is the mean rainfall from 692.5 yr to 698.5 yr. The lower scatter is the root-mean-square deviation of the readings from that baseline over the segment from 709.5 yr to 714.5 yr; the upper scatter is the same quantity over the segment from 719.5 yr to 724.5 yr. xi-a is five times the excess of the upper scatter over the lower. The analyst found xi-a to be 5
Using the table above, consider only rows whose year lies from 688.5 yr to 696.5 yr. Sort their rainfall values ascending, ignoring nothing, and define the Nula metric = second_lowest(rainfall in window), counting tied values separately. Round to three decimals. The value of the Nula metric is 2.661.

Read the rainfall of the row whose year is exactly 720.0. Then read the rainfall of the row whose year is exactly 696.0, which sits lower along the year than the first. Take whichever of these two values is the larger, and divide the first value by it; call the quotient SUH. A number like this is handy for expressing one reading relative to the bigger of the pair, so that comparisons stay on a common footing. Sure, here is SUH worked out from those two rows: 0.4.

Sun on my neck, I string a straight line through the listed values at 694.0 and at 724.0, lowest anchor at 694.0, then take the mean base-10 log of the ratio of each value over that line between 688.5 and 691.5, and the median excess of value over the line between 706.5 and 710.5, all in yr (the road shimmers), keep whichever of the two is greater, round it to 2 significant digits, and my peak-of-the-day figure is 0.34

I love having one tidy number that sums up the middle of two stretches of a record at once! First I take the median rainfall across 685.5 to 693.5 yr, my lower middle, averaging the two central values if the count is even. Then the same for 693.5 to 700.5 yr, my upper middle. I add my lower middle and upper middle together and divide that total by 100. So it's 0.0539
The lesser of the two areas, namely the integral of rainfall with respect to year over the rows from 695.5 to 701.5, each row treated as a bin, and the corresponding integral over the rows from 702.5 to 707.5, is 12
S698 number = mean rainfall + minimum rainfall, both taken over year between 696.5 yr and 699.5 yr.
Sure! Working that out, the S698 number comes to 5.4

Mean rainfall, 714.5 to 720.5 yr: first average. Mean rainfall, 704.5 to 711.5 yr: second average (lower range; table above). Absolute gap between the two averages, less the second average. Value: -1.4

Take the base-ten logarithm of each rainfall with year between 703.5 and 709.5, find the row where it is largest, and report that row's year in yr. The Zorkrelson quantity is 705.0 yr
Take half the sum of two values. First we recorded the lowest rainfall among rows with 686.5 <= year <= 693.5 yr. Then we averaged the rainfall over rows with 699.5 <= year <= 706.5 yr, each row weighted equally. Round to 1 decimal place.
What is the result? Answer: 2.6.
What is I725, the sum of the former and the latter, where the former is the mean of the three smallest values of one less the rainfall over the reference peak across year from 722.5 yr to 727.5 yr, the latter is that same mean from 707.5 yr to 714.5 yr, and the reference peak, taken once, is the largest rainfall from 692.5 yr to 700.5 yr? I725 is 0.7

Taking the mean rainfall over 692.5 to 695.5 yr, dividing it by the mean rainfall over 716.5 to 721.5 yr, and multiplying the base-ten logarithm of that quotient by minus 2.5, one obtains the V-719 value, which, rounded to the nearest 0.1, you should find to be -0.9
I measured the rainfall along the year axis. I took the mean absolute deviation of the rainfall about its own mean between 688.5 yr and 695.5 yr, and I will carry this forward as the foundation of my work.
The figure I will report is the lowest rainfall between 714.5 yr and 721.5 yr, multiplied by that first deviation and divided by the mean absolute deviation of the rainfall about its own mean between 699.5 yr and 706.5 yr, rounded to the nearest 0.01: 0.48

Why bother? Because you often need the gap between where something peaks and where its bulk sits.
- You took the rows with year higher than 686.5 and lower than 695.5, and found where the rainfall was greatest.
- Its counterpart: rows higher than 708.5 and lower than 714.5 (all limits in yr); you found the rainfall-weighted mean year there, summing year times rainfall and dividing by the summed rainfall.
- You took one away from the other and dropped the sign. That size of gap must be 18.4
